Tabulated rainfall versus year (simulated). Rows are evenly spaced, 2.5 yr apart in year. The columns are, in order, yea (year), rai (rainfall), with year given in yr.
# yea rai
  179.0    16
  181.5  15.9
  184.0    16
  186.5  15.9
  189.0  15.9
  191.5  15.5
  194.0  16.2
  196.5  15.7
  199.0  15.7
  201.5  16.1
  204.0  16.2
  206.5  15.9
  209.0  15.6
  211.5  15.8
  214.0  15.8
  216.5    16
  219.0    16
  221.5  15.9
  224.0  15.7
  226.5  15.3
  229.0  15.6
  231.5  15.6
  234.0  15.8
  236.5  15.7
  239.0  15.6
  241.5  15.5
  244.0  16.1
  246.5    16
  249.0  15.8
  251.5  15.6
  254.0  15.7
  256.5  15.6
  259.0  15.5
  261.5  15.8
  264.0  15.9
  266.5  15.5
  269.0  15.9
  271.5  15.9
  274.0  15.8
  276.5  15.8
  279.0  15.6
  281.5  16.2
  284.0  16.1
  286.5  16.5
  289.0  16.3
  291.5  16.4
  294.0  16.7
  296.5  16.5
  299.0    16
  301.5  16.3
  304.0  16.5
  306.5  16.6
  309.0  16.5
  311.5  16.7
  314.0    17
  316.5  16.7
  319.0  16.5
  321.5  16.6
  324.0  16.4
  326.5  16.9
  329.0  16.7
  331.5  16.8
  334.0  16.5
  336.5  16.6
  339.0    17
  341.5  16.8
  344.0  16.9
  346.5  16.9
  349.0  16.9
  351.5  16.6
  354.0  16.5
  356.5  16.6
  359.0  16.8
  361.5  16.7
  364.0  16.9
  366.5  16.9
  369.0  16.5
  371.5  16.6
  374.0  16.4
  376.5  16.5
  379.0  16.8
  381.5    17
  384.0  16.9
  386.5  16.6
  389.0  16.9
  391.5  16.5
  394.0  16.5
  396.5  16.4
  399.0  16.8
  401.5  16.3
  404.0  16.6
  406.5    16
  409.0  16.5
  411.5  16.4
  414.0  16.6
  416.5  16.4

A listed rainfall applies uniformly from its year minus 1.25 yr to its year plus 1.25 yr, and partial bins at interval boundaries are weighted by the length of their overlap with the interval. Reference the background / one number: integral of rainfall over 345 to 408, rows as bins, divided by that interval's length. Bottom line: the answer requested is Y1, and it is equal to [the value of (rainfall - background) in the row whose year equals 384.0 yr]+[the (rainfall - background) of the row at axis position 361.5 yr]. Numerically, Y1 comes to 0.3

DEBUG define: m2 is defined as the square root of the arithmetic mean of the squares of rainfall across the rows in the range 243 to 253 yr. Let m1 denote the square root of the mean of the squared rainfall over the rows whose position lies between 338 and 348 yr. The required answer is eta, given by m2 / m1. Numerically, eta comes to 0.94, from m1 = 16.9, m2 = 15.9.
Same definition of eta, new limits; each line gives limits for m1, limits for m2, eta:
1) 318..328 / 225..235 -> 0.94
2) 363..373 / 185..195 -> 0.95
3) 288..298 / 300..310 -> 1.00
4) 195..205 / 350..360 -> 1.04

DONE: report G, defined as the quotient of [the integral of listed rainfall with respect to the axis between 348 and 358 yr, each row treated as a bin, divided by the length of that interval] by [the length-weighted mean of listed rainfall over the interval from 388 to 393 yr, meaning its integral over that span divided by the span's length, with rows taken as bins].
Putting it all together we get 0.998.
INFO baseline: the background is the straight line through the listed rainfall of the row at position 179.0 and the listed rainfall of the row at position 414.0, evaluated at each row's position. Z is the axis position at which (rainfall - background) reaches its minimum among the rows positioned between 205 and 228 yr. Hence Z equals 226.5 yr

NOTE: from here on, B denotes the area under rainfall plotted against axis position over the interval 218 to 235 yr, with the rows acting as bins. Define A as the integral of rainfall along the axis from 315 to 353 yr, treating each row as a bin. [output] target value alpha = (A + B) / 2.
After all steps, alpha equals 451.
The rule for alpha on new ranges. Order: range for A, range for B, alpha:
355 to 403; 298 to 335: 707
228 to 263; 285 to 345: 773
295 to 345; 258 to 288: 654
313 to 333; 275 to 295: 329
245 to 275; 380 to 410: 485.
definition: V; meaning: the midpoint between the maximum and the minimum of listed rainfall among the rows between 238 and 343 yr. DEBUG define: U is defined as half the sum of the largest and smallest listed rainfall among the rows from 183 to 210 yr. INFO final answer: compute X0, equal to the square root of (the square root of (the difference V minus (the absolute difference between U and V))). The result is 2.00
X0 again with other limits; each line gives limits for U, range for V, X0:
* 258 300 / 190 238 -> 1.98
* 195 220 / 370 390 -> 2.00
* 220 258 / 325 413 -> 1.99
